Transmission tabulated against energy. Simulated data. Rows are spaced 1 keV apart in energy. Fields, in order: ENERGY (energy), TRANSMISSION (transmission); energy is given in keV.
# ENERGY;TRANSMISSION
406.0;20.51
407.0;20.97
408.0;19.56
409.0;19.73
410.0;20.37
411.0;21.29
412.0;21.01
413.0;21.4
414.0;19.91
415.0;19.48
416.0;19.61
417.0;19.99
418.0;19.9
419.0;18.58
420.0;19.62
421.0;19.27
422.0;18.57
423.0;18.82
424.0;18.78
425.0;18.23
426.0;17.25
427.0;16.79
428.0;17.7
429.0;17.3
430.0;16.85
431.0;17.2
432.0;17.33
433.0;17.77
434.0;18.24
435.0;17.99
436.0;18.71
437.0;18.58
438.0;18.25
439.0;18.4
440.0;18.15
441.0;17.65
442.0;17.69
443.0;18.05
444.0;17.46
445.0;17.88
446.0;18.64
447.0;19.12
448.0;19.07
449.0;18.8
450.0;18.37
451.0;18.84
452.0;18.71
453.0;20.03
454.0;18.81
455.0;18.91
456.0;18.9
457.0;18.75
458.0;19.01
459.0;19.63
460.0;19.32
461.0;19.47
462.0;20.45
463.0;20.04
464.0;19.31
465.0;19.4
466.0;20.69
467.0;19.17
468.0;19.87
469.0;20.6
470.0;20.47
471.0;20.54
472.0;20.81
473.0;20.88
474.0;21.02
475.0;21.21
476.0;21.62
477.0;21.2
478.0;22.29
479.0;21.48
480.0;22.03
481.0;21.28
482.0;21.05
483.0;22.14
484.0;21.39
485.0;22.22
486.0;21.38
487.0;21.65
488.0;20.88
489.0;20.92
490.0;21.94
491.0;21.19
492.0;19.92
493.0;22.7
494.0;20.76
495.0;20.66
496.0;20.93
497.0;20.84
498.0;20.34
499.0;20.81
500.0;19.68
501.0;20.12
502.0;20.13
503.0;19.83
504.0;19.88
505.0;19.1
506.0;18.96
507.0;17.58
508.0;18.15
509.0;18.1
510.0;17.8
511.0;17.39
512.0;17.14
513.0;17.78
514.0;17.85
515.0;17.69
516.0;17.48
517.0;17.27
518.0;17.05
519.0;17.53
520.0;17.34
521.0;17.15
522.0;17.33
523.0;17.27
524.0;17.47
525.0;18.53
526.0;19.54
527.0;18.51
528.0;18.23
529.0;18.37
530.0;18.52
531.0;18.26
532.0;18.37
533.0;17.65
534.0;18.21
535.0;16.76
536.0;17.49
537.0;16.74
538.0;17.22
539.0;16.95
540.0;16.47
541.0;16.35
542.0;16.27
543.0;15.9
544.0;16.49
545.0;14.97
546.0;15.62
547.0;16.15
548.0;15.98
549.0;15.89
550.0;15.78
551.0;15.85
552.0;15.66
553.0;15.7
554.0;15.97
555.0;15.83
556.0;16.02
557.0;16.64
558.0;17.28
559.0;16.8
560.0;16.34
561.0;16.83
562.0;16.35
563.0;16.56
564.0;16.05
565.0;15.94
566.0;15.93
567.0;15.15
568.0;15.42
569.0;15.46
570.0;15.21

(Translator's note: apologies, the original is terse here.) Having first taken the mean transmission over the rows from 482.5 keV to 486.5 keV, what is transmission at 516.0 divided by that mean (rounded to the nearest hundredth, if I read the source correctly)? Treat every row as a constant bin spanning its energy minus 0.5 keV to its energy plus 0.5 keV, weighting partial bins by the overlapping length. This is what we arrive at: 0.80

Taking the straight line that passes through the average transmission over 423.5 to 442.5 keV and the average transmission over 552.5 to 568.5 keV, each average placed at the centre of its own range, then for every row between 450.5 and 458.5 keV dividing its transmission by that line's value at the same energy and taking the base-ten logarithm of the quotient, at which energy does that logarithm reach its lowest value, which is 452.0 keV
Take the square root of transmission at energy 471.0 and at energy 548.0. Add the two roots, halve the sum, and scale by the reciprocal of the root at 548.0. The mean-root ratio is 1.07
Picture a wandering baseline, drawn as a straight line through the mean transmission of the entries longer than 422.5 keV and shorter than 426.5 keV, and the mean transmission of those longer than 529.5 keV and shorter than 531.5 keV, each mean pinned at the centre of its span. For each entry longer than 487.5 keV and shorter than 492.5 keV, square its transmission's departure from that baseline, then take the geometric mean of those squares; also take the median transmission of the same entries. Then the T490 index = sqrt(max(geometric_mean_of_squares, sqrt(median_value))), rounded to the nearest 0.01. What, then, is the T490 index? 2.54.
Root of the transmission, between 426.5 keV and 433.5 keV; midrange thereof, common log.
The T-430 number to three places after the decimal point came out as 0.619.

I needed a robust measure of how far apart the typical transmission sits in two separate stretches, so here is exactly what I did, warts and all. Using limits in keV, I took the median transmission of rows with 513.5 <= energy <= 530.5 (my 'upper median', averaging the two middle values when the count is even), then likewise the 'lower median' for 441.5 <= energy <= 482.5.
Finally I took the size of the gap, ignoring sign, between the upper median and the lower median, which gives 1.9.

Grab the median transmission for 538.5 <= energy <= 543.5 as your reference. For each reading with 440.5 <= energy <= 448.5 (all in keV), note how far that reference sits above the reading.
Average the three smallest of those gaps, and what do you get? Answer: -2.6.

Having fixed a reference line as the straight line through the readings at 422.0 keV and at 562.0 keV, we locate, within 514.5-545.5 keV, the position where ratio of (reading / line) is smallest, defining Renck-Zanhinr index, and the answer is 545.0 keV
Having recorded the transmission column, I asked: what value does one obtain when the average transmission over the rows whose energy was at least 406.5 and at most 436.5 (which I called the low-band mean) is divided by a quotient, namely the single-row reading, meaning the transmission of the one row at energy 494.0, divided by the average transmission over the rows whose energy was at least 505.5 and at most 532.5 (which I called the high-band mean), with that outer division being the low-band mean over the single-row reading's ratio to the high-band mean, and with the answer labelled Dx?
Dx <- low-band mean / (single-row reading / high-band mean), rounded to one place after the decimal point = 16.3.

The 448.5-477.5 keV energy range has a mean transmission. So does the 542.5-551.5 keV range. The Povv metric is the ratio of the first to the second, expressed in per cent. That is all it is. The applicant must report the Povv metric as 125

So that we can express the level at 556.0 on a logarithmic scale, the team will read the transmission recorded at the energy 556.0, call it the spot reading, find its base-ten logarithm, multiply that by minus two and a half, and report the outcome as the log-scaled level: -3.01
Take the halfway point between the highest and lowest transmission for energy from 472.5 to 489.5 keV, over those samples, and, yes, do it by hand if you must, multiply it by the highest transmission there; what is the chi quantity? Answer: 481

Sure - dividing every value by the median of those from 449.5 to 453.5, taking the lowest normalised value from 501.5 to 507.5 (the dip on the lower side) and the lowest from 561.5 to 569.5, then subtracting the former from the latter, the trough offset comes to -0.13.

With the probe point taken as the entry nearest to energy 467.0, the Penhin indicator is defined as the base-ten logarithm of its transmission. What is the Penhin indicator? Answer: 1.28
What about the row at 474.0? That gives 1.32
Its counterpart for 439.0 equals 1.26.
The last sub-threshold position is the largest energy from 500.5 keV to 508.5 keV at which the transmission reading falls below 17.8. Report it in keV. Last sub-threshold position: 507.0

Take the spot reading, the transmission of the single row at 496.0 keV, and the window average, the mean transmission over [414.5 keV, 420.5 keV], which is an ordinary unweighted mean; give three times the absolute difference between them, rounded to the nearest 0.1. 4.2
